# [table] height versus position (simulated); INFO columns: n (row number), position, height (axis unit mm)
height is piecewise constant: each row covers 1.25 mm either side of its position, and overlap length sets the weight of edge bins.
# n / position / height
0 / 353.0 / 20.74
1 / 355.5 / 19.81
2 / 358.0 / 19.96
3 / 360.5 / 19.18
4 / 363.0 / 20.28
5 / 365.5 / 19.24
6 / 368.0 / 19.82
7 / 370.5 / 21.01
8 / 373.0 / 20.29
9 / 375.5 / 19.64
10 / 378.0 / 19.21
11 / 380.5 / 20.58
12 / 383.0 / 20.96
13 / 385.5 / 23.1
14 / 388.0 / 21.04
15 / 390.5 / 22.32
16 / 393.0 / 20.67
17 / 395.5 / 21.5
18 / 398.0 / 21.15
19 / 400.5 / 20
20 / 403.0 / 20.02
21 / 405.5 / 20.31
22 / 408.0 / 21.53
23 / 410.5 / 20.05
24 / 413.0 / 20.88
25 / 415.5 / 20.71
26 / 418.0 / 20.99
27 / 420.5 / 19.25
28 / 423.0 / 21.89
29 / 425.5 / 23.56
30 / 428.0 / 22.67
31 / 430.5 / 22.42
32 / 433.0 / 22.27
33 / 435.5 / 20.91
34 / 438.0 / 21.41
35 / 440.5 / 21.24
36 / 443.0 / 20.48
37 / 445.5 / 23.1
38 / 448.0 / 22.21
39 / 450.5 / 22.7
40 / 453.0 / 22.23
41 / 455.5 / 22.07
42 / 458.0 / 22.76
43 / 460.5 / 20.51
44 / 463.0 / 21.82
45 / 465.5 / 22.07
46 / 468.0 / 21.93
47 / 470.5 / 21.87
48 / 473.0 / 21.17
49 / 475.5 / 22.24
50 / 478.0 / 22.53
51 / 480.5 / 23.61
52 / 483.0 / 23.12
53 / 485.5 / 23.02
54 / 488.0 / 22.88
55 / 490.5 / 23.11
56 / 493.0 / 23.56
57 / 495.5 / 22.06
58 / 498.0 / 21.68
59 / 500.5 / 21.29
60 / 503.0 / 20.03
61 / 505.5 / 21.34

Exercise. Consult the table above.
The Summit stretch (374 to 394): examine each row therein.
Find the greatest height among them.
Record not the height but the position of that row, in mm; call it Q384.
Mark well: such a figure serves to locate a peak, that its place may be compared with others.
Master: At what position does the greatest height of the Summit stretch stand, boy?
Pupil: 385.5 mm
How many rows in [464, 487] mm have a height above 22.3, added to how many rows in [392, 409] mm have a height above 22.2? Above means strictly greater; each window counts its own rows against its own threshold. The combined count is 4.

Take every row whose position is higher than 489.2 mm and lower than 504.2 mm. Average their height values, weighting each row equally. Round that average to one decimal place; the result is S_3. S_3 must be 22.0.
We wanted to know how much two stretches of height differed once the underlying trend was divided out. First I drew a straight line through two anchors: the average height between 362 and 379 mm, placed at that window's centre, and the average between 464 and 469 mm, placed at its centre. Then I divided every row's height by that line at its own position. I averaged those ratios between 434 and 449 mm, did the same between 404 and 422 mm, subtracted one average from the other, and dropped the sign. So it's 0.019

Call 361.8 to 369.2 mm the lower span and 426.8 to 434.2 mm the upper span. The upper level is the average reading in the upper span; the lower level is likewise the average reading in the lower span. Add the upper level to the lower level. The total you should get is 42.2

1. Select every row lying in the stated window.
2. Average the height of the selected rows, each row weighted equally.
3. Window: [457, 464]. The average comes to 21.7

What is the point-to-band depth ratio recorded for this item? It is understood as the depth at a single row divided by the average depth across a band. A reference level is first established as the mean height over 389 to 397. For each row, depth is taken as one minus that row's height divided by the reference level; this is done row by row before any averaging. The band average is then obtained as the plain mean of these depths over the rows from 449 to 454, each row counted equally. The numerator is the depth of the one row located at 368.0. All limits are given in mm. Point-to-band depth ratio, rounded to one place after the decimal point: -1.7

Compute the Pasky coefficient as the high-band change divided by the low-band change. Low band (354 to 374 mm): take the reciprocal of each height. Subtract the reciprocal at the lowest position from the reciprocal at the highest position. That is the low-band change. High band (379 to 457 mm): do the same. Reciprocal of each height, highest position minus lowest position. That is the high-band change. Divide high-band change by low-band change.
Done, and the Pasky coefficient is 2.7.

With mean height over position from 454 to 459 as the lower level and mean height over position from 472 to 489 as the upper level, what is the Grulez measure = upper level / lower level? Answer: 1.01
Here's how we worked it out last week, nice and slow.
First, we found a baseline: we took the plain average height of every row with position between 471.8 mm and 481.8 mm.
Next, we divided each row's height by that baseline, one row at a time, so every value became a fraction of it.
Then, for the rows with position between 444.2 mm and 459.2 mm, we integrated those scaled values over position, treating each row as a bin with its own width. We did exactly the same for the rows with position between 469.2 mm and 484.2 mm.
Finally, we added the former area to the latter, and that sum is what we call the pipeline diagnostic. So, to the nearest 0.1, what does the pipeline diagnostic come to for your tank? 30.1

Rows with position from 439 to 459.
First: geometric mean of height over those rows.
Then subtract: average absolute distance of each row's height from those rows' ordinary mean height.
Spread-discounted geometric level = 21.5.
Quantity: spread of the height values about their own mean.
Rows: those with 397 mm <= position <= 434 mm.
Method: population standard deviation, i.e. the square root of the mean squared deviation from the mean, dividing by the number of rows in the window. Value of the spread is 1.2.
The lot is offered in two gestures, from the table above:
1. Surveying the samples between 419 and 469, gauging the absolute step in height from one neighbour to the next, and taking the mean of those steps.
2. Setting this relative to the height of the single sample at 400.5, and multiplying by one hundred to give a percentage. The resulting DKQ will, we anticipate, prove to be 4.6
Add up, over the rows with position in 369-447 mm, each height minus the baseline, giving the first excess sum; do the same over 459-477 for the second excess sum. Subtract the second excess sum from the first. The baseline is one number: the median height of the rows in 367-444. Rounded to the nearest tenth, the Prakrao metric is 0.5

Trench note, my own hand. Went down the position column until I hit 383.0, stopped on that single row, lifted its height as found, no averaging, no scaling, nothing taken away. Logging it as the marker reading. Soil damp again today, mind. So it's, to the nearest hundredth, 20.96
